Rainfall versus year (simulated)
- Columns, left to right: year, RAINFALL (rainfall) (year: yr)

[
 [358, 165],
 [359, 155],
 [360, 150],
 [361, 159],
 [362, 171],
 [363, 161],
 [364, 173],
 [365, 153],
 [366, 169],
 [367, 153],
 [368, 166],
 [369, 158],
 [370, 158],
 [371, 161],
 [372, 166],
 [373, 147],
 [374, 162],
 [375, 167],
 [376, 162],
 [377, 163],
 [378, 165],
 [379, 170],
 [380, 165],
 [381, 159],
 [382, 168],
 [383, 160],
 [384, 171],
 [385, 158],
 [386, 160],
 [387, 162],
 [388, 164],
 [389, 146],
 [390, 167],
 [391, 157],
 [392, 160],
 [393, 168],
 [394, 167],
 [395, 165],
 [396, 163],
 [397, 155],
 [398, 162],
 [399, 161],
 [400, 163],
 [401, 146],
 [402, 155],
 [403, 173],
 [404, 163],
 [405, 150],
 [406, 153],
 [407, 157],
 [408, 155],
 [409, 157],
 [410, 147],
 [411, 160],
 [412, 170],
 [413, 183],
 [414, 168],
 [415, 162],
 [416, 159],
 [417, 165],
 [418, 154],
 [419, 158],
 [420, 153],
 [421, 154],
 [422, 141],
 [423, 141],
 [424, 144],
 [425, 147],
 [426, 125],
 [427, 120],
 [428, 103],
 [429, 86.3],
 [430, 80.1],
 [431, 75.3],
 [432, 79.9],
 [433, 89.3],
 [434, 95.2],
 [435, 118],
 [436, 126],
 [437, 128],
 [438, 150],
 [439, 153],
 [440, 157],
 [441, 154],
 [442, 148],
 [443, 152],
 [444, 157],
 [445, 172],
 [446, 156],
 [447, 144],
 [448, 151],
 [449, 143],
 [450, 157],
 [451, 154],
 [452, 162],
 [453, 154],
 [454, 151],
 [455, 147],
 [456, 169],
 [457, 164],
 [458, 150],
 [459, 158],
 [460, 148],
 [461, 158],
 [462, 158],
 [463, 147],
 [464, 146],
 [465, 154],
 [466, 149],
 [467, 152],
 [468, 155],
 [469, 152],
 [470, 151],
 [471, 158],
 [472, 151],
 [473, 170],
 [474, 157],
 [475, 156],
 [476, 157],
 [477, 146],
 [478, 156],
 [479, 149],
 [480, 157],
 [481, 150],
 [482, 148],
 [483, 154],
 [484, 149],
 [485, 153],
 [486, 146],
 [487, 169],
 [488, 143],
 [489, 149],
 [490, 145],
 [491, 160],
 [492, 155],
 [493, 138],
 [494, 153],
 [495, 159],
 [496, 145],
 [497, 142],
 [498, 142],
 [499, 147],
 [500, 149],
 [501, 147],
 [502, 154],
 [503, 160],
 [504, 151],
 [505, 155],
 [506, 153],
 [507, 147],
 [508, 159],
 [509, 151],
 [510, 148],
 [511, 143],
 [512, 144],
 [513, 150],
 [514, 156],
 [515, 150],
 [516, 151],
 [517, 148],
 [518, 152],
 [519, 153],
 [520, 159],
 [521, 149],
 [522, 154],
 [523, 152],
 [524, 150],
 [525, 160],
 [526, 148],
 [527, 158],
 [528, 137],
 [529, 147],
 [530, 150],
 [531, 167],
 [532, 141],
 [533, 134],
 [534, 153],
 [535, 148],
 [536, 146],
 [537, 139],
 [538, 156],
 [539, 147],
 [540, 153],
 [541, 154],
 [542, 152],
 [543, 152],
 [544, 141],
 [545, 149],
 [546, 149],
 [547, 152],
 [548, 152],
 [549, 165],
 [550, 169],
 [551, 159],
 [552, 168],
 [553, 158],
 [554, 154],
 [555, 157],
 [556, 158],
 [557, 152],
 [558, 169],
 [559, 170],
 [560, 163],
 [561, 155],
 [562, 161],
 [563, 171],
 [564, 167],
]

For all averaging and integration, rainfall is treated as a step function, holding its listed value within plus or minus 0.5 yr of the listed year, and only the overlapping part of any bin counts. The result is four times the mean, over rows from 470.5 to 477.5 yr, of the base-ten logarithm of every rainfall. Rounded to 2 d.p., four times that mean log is 8.78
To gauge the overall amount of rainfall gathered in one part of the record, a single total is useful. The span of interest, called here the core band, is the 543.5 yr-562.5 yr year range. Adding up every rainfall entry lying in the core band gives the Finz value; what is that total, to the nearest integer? 3001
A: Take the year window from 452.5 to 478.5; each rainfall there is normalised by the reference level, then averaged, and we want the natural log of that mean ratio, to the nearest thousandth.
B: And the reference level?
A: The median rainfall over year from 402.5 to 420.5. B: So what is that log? -0.026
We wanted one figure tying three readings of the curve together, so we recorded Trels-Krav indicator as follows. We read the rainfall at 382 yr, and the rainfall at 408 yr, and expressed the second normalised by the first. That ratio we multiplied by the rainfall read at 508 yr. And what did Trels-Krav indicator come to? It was 147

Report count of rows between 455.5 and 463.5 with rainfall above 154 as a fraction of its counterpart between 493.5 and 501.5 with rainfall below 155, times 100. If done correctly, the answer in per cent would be 71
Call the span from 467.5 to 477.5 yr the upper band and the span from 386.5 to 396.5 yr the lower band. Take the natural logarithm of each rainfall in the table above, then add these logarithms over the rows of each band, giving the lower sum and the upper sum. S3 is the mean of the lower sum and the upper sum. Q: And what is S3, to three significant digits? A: 50.7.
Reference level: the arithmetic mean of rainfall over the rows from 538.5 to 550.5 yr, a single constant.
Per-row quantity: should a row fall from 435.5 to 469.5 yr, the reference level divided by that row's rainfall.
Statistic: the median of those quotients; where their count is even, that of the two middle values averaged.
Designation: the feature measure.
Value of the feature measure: 1.00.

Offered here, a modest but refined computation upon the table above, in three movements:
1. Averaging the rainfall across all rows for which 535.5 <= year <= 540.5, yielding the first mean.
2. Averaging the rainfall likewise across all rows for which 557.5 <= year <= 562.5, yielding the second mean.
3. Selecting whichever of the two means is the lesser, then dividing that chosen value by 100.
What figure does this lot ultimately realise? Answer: 1.48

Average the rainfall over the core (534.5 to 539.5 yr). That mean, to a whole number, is 147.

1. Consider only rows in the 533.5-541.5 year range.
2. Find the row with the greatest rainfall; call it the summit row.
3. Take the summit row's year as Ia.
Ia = 538 yr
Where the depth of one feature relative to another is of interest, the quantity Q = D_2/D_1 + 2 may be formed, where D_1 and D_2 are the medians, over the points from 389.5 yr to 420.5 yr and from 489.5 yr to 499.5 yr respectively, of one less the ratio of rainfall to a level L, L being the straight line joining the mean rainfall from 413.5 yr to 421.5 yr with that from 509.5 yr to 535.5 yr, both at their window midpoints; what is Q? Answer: -21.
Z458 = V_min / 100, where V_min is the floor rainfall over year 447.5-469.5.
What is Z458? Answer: 1.43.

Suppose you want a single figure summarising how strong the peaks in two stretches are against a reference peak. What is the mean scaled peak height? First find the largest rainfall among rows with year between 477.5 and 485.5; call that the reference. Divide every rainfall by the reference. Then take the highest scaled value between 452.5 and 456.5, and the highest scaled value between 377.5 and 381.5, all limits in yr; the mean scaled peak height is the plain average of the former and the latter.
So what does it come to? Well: 1.08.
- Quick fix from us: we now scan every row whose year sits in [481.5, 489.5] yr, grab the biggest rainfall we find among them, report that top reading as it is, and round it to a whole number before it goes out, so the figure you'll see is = 169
